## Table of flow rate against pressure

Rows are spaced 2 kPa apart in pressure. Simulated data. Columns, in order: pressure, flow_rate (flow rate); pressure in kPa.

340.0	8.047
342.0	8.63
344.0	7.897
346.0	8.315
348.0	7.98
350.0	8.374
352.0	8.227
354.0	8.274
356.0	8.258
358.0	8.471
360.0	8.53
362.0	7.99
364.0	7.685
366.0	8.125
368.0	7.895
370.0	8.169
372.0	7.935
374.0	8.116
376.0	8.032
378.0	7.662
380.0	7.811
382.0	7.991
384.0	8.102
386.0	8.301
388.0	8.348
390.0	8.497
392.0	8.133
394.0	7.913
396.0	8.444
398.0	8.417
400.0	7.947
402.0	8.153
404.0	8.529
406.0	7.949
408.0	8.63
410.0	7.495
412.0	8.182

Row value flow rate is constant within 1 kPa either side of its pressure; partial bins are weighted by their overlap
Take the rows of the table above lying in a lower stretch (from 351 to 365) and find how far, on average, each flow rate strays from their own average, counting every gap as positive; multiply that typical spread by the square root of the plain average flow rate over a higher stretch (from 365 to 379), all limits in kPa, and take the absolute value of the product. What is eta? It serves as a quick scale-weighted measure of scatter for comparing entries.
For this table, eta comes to 0.59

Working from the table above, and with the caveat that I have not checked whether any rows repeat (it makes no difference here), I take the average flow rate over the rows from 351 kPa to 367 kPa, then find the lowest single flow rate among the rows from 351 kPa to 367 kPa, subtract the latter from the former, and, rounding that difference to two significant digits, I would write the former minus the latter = 0.51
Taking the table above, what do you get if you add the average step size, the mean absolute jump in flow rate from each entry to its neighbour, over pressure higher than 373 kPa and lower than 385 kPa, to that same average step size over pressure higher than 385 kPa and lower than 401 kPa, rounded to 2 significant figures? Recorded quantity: 0.44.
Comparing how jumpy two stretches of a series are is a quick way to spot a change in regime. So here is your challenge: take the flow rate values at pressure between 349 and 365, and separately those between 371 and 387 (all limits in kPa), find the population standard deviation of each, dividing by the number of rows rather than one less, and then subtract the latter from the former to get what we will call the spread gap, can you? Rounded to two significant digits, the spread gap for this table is 0.073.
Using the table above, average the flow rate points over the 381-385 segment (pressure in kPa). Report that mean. 8.05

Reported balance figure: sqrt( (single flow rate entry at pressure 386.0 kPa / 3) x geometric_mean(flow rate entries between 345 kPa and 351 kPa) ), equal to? 4.77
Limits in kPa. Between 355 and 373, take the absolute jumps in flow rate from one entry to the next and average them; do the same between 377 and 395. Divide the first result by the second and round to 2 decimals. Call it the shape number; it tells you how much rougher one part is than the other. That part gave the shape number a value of 1.62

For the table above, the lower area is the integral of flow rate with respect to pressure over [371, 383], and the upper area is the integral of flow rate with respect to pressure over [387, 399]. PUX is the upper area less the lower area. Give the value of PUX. 4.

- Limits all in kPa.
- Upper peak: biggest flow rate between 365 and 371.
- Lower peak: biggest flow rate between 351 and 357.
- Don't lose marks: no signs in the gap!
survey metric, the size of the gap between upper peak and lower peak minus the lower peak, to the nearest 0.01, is -8.17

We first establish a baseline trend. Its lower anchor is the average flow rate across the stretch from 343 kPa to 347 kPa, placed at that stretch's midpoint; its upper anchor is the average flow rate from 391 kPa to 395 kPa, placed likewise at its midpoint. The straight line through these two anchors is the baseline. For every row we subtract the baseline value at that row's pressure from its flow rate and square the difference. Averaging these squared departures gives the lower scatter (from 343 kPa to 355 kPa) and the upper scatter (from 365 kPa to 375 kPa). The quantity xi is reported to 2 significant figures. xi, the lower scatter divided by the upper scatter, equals 3.1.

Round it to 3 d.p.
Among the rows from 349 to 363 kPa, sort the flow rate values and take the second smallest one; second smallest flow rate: 8.227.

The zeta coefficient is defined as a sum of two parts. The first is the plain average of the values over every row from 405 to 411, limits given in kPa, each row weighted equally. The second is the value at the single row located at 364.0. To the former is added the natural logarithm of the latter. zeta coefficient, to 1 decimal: 10.1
